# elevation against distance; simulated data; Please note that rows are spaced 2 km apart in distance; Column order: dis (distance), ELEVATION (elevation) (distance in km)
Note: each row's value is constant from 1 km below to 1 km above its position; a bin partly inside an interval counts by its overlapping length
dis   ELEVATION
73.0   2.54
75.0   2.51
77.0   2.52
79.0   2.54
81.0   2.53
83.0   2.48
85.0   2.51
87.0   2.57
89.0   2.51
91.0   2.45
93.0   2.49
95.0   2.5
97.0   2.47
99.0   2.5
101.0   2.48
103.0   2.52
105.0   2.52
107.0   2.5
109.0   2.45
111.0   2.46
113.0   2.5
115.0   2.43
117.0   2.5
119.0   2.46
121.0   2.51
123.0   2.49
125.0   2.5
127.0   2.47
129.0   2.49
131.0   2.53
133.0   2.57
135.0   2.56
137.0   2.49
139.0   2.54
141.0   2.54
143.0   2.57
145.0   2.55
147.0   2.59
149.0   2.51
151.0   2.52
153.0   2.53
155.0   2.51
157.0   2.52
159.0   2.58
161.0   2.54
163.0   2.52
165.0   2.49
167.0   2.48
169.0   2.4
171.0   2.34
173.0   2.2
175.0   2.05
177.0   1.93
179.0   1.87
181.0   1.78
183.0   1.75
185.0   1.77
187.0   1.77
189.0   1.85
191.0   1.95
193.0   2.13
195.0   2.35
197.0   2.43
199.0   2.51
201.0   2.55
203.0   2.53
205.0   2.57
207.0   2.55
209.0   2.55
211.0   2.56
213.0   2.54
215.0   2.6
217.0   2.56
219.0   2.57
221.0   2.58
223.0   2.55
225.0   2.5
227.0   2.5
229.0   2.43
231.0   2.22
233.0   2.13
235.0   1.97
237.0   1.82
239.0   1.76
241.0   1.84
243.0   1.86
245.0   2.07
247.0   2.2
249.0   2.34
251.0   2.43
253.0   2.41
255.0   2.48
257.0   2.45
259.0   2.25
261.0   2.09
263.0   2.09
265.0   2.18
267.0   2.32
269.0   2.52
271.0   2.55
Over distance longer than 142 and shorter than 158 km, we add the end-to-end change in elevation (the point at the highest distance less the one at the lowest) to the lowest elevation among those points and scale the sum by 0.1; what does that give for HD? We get 0.246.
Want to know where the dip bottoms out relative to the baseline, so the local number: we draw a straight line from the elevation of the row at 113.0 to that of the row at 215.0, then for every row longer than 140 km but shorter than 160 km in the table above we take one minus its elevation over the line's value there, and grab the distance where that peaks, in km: 155.0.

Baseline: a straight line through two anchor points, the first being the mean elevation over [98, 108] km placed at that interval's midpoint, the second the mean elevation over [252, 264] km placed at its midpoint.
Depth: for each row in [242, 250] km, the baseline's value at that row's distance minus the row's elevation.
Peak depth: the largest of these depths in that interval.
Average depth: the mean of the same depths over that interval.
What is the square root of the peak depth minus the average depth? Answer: 0.51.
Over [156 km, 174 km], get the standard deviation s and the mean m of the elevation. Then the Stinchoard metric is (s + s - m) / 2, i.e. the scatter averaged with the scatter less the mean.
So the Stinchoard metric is -1.11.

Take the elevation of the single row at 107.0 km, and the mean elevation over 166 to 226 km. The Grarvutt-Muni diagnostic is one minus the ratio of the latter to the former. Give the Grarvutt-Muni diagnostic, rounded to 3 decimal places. 0.083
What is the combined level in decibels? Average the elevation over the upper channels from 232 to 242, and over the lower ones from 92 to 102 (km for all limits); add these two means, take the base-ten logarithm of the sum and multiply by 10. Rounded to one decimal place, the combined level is 6.4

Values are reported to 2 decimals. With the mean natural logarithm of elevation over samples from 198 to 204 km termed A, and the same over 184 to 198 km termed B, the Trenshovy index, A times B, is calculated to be 0.65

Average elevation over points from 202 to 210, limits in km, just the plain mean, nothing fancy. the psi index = 2.55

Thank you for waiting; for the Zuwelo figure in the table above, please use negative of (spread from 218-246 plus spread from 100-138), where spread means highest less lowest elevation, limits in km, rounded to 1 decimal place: -1.0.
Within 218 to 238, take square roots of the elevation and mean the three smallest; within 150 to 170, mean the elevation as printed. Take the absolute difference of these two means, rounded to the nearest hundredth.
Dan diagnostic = 1.10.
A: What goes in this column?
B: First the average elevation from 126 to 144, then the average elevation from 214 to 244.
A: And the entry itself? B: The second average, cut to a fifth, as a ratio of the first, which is 0.179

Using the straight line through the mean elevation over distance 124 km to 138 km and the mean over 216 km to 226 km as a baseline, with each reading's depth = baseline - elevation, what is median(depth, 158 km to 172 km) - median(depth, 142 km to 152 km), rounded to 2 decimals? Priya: 0.07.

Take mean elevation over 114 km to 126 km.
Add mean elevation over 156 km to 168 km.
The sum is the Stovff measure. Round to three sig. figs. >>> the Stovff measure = 5.00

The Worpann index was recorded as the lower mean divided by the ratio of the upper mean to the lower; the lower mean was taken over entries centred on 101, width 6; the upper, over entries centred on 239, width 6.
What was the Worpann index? 3.46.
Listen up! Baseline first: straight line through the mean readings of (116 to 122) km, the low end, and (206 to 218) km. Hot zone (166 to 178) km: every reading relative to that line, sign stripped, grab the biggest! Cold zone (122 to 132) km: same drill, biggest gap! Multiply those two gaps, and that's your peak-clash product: 0.019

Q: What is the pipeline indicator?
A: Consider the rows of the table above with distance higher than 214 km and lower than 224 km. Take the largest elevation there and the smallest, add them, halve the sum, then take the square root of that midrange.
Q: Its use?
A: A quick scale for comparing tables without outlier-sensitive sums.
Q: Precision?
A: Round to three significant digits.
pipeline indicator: 1.60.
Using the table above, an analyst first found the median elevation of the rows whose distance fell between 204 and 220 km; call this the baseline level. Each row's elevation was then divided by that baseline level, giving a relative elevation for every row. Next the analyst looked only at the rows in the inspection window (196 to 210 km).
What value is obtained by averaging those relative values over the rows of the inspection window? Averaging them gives 0.987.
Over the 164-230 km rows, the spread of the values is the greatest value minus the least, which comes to 0.85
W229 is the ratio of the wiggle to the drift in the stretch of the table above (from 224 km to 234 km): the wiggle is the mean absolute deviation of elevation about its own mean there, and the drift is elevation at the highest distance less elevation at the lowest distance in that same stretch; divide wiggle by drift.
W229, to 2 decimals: -0.39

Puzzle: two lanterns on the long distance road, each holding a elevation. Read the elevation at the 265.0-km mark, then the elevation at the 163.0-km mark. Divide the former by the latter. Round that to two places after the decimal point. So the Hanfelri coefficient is 0.87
